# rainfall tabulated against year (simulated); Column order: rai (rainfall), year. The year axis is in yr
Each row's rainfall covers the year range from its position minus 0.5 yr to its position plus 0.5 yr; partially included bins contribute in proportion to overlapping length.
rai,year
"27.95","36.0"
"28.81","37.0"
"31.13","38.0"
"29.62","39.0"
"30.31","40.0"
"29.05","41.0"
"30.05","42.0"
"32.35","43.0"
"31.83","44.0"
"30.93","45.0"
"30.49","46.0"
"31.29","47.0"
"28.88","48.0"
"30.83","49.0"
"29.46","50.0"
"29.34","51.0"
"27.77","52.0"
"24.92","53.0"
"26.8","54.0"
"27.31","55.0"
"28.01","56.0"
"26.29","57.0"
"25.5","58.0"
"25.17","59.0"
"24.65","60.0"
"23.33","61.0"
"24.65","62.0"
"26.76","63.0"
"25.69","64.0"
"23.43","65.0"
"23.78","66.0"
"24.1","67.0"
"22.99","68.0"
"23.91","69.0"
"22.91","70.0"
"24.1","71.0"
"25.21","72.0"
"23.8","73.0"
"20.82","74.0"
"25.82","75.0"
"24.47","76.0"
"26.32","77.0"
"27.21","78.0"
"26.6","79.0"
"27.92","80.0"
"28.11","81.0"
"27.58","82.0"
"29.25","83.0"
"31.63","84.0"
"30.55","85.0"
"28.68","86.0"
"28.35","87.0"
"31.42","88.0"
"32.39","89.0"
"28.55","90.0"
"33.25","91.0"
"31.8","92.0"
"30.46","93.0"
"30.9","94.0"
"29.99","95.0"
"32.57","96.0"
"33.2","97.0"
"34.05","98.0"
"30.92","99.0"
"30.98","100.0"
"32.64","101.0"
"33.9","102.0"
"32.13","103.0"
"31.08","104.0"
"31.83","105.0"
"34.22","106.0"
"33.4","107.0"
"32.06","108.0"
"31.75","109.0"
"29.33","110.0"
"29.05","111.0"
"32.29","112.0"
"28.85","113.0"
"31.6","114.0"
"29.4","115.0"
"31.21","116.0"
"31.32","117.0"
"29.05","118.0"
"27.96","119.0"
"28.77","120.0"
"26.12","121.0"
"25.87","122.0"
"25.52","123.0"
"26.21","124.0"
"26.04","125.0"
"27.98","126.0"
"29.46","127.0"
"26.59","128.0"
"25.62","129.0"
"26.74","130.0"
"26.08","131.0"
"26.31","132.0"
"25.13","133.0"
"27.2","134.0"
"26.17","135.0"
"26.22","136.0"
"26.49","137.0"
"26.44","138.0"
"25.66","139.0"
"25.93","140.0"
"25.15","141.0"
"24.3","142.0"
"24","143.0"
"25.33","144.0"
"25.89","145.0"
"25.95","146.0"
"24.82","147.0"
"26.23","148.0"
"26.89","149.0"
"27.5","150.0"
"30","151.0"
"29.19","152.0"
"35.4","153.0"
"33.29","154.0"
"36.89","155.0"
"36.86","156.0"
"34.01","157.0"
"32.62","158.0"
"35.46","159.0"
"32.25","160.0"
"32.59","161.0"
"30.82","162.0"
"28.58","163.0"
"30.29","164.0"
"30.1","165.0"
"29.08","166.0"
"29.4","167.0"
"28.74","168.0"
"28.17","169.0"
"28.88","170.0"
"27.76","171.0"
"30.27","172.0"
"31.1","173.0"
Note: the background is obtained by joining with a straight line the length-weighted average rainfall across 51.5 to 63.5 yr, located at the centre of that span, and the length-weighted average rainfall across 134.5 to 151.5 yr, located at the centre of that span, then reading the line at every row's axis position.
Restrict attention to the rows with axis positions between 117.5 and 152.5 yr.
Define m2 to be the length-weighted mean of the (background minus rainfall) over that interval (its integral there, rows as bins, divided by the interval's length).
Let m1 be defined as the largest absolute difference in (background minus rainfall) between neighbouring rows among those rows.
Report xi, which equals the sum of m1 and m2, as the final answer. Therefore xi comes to 2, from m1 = 2.9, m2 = -0.5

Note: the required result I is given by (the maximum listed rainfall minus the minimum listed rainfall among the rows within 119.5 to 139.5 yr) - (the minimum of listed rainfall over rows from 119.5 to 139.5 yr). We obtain -20.8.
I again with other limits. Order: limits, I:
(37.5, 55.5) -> -17.5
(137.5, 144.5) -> -21.6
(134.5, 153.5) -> -12.6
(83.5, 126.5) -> -16.8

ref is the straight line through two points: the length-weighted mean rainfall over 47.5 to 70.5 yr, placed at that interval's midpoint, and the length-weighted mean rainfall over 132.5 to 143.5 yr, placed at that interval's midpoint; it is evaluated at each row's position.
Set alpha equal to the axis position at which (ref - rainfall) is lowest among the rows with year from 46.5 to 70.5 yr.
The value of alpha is 47.0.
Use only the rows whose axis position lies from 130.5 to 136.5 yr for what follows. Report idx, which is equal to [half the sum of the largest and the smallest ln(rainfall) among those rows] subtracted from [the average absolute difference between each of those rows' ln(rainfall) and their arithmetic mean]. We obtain -3.25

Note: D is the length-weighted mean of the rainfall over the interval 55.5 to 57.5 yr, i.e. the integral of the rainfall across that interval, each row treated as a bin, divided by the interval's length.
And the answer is 27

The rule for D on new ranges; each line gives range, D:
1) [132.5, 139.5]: 26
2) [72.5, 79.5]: 25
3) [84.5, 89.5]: 30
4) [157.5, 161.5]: 33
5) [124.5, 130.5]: 27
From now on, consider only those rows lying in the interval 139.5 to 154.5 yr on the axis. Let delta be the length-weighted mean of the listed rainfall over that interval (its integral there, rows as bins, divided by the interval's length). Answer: 27.3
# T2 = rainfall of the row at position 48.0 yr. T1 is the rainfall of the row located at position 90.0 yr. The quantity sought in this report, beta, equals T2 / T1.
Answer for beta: 1.01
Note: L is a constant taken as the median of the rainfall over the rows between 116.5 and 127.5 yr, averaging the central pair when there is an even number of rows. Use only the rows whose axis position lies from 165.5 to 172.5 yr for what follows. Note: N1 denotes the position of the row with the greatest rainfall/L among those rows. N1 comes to 172.0 yr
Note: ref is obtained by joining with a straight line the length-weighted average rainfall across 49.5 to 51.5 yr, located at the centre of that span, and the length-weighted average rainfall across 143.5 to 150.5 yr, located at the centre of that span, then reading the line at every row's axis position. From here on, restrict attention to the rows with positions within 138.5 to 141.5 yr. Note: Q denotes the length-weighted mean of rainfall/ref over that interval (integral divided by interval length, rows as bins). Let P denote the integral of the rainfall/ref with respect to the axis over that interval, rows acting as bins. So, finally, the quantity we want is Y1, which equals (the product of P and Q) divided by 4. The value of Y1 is 0.7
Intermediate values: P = 3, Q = 0.97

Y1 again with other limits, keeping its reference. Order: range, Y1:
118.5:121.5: 0.8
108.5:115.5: 2.2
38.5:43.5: 1.3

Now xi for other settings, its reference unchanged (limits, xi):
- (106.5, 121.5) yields -1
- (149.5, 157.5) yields -1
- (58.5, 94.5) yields 4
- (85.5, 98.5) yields -1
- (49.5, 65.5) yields 3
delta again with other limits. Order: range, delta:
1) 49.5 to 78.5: 25.3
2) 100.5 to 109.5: 32.6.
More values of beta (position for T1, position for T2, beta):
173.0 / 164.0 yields 0.97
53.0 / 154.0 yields 1.34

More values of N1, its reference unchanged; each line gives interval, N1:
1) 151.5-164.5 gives 155.0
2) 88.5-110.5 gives 106.0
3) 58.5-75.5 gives 63.0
